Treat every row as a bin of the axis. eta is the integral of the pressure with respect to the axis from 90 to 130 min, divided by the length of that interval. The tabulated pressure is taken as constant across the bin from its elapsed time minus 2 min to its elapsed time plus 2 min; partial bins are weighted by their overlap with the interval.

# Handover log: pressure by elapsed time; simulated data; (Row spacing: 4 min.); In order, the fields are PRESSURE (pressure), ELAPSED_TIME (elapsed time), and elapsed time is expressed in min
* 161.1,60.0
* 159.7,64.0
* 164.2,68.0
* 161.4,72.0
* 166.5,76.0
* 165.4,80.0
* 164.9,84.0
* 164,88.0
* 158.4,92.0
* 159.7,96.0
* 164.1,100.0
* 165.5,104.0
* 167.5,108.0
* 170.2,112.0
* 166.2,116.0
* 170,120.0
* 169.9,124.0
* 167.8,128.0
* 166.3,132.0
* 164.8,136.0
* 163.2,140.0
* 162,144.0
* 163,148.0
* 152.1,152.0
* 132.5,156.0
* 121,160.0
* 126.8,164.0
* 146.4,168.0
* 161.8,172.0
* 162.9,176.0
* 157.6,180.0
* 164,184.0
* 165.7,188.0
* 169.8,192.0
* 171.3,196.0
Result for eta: 166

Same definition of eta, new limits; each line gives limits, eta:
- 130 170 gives 150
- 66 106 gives 163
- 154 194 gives 151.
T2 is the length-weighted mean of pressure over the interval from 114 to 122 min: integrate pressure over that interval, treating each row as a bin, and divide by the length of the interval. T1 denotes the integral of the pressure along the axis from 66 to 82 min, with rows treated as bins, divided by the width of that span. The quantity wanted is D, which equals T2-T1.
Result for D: 3.7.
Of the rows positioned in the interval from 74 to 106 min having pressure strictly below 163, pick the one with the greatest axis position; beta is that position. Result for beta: 96.0 min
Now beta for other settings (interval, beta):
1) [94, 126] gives 96.0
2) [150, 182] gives 180.0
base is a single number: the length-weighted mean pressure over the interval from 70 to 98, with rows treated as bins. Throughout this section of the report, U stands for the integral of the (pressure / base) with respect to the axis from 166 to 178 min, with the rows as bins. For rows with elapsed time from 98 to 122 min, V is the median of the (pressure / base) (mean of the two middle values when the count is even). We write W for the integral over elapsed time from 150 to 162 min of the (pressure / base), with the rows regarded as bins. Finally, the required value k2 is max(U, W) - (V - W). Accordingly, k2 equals 21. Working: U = 12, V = 1.02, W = 10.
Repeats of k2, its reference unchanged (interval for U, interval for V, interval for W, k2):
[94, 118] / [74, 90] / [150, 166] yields 36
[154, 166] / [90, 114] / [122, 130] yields 17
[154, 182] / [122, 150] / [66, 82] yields 40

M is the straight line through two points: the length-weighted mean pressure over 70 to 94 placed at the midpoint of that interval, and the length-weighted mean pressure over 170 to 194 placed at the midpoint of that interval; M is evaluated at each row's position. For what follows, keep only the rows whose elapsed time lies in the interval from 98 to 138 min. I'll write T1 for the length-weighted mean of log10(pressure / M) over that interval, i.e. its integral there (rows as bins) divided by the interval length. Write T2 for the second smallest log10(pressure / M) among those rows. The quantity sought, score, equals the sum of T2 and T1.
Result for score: 0.013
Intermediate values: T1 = 0.010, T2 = 0.003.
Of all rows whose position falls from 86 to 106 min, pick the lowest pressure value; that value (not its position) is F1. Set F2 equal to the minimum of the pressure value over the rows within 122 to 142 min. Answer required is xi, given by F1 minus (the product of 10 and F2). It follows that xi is -1474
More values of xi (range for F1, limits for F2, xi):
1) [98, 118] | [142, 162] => -1046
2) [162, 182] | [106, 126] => -1535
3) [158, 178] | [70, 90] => -1493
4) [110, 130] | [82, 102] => -1418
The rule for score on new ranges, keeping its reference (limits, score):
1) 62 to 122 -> -0.007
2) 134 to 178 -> -0.149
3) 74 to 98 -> -0.011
